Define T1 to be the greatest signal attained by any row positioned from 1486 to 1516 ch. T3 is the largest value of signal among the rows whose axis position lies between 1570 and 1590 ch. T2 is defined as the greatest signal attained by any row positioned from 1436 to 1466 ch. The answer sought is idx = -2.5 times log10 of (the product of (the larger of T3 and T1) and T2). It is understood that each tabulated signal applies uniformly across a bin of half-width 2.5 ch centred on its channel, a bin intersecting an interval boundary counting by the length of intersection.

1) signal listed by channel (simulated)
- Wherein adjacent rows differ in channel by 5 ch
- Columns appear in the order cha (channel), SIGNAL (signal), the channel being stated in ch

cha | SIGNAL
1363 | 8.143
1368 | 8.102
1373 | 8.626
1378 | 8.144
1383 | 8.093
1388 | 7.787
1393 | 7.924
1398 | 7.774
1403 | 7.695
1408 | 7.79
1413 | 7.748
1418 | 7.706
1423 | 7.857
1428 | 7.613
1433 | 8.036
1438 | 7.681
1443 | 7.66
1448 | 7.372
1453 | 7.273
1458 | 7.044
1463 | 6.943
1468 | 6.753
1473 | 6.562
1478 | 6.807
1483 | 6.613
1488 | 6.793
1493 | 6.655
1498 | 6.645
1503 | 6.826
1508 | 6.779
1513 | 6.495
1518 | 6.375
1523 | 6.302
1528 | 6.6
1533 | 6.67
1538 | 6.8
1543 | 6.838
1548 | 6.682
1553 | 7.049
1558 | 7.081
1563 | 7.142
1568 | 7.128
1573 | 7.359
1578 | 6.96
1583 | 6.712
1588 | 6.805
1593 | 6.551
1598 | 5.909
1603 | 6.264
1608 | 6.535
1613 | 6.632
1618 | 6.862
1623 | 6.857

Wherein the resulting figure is -4.38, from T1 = 6.826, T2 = 7.681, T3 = 7.359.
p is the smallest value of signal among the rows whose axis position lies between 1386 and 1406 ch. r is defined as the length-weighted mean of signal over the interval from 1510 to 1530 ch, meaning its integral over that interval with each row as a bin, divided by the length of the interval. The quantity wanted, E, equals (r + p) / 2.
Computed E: 7.1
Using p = 7.695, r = 6.4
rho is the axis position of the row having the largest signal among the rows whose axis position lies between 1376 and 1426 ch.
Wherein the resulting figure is 1378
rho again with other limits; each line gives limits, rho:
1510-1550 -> 1543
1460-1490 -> 1463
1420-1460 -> 1433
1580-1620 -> 1618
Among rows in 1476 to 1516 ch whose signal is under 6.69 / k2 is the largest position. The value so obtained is 1513 ch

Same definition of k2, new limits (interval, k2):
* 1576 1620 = 1613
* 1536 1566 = 1548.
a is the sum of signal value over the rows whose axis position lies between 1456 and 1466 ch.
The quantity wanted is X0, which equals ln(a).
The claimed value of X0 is 2.64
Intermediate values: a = 14.0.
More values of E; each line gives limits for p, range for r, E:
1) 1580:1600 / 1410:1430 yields 6.8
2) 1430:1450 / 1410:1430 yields 7.6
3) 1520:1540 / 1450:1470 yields 6.7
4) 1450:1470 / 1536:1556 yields 6.8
